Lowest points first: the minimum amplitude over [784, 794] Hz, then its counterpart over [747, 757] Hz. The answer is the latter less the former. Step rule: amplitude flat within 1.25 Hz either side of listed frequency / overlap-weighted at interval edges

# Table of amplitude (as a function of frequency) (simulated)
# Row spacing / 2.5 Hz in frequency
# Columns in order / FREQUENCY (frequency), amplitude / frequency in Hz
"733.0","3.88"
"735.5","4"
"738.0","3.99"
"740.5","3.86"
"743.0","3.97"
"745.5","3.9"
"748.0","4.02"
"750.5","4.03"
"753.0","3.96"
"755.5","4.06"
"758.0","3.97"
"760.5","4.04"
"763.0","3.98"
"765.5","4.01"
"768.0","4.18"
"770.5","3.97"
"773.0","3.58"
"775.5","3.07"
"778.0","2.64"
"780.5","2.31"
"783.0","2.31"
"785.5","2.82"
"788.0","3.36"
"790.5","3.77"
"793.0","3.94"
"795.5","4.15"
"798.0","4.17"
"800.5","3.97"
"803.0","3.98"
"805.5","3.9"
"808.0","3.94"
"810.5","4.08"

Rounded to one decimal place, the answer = 1.1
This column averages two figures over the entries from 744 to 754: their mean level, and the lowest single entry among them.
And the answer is 3.9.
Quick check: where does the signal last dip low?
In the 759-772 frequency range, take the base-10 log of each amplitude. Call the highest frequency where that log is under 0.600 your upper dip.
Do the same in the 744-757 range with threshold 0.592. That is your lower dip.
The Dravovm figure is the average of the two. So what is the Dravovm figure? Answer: 758.0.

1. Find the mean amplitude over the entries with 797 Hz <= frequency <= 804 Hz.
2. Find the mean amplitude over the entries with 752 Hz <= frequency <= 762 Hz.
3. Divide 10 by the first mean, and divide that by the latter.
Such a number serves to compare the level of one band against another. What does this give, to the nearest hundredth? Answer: 0.62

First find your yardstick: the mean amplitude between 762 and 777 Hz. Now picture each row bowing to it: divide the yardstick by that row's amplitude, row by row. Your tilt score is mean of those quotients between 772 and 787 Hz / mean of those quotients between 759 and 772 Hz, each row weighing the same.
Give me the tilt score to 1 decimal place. 1.5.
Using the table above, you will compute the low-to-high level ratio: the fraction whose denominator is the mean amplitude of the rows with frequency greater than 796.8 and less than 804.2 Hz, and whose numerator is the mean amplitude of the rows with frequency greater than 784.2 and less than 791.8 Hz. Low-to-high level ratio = 0.82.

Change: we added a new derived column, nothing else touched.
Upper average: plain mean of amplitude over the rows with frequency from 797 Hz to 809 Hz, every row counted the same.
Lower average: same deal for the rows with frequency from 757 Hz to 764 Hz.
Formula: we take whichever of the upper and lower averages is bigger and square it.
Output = 16.0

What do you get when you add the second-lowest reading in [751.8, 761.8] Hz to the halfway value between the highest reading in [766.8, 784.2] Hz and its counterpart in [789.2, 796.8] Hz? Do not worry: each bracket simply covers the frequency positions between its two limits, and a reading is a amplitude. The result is 8.1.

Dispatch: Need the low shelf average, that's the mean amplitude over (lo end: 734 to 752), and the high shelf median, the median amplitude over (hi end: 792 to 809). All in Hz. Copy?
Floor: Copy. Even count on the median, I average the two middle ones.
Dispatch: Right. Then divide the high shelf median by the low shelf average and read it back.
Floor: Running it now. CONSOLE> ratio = 1.00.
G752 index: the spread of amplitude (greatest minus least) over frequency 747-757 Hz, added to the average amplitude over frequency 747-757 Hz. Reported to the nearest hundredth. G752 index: 4.12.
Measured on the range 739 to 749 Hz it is 4.10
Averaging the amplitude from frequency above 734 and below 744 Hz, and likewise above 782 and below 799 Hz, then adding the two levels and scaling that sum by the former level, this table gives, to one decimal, 29.5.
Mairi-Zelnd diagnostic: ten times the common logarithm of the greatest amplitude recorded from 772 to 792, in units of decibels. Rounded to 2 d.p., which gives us 5.76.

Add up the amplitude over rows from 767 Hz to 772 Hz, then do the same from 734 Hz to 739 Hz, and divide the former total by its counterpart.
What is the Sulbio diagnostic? 1.02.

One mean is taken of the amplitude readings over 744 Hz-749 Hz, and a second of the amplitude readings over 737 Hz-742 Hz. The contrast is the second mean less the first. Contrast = 0.0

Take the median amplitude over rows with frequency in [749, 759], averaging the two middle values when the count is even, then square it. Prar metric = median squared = 16.0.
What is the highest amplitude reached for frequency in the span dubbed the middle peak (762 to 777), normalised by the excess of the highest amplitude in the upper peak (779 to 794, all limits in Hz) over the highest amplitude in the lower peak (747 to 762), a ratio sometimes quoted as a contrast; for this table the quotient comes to -35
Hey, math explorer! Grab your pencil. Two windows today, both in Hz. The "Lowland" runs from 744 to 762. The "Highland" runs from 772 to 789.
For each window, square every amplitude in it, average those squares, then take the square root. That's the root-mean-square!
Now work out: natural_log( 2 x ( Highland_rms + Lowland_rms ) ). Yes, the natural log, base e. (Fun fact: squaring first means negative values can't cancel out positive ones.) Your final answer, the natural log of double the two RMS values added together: 2.63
